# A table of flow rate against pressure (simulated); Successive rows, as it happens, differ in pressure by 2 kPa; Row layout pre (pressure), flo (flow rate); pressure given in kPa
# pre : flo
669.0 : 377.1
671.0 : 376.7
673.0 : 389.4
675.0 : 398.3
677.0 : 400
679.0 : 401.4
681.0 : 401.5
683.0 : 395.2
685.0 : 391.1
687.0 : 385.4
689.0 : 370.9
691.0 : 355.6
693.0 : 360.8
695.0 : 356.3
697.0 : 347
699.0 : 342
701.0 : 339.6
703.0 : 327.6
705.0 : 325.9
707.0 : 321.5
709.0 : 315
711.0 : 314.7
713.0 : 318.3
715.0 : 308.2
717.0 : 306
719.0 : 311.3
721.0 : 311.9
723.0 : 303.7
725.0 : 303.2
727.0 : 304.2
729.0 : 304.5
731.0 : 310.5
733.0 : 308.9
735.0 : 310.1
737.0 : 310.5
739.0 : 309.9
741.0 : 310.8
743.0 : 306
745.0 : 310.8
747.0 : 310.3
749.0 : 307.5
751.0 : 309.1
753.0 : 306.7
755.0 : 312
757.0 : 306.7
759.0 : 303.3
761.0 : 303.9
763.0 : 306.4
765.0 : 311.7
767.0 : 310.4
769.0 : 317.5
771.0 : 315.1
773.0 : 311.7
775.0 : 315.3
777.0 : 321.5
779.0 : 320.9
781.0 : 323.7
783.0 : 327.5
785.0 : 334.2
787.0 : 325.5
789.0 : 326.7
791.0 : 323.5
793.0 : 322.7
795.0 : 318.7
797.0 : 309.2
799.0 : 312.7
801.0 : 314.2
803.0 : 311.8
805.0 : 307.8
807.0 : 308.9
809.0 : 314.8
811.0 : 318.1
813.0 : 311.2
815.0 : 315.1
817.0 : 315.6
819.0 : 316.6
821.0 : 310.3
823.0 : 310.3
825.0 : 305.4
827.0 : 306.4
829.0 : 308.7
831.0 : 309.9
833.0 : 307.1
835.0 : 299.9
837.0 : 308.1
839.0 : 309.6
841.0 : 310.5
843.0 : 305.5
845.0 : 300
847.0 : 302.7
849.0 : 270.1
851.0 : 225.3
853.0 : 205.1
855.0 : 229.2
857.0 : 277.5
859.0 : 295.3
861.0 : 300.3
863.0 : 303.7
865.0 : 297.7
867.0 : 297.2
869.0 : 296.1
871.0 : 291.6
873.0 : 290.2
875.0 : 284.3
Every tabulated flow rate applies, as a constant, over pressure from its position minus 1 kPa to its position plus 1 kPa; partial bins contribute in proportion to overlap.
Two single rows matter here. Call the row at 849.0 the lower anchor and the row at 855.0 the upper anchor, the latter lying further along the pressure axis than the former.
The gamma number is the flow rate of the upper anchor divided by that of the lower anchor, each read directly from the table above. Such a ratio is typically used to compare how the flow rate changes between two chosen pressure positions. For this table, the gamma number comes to 0.85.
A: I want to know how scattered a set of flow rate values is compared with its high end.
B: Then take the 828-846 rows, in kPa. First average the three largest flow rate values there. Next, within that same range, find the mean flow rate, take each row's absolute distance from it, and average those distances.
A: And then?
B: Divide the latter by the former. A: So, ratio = 0.010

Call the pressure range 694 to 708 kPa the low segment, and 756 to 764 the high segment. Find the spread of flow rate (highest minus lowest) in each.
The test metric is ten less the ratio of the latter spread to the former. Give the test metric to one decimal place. 9.9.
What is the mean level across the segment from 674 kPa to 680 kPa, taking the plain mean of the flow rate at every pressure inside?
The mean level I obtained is 400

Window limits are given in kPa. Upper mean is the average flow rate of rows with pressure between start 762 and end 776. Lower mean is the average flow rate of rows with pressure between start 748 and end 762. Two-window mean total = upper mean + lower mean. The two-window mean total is 620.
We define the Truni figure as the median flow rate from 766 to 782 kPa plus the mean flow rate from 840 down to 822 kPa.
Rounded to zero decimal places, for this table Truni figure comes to 624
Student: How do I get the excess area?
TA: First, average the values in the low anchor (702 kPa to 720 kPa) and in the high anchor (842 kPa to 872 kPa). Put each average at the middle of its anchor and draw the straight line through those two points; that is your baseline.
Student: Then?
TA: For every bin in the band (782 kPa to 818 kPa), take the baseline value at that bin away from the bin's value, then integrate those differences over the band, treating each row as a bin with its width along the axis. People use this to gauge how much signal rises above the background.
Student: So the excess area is 847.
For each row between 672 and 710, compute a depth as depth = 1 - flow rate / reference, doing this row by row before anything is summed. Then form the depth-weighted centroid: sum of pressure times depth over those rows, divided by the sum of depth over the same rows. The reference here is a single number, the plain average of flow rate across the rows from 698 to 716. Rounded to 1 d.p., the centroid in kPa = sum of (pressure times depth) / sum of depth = 683.3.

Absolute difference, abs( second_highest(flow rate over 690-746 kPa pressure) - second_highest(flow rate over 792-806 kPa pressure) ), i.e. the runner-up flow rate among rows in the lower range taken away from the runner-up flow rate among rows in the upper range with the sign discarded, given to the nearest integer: 38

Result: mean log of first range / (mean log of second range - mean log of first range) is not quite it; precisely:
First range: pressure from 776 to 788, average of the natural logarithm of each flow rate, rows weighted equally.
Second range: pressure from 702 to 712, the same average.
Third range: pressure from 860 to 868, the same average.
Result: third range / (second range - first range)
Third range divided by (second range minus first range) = -399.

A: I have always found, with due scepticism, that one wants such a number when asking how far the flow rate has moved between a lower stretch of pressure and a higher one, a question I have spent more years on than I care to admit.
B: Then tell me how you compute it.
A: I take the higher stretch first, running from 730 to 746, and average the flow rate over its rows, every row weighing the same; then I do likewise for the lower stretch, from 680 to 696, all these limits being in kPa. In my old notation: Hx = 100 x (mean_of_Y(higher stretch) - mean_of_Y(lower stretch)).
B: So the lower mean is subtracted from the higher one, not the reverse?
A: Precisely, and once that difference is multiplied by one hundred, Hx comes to -6741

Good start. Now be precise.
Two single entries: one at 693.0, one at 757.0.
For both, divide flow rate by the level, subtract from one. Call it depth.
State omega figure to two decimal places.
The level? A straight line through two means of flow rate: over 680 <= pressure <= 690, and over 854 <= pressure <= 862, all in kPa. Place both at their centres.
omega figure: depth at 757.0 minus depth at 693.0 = 0.04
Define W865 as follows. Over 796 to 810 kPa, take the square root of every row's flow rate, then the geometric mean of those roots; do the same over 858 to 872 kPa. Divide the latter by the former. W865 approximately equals 0.977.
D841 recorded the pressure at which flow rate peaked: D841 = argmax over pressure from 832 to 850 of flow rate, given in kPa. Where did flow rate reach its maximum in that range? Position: 841.0 kPa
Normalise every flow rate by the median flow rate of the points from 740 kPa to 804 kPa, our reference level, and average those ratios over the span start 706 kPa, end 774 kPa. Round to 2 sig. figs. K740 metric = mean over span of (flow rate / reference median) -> 0.99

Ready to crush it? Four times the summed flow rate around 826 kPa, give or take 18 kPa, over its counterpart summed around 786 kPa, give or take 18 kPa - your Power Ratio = 3.88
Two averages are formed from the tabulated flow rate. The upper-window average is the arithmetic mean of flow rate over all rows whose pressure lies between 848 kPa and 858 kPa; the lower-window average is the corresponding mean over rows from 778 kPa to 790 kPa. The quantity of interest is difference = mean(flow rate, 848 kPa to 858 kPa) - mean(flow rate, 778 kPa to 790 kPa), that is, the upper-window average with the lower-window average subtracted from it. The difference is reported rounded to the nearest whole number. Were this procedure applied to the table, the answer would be -85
